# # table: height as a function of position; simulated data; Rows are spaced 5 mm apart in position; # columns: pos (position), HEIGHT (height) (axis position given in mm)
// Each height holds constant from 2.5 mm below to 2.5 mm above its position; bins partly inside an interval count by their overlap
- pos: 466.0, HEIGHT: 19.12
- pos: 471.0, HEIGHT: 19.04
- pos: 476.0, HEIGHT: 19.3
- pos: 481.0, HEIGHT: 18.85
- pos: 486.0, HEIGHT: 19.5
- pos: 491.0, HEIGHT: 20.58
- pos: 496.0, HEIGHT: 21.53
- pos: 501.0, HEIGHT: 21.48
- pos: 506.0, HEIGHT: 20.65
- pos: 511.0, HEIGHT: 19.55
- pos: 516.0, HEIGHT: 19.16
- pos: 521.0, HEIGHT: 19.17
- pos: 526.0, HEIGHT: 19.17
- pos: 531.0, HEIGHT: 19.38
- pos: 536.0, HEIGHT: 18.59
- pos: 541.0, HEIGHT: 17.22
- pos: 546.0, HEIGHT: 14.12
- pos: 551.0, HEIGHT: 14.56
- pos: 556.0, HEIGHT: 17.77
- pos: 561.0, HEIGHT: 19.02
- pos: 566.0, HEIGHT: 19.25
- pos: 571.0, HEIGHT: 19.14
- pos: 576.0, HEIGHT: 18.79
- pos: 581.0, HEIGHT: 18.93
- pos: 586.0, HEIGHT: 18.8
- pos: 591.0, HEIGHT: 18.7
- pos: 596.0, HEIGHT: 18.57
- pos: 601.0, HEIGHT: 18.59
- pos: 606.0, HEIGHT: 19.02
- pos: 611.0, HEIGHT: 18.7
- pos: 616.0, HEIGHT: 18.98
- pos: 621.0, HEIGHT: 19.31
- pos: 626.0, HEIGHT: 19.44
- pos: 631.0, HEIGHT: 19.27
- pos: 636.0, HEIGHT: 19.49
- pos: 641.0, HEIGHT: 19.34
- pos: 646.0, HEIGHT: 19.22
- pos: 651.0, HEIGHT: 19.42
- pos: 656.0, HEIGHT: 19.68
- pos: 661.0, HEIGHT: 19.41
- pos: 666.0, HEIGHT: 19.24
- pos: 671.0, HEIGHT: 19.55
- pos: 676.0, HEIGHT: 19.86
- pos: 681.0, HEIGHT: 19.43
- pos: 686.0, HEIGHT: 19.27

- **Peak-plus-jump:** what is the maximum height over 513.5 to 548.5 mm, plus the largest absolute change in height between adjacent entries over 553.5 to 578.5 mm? 20.6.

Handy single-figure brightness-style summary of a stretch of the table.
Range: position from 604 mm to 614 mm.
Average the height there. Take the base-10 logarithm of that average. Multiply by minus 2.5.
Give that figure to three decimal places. -3.189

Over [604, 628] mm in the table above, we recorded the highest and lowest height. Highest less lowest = 0.7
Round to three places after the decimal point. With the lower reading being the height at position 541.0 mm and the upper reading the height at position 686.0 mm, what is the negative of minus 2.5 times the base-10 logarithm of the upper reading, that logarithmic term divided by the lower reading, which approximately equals 0.187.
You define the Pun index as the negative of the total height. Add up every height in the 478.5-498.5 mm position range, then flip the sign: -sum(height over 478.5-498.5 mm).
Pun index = -80.5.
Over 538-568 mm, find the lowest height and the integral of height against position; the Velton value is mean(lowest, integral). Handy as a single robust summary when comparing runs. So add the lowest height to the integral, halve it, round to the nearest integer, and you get 262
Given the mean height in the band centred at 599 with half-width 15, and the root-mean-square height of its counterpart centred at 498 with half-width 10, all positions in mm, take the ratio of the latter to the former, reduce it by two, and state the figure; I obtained -0.88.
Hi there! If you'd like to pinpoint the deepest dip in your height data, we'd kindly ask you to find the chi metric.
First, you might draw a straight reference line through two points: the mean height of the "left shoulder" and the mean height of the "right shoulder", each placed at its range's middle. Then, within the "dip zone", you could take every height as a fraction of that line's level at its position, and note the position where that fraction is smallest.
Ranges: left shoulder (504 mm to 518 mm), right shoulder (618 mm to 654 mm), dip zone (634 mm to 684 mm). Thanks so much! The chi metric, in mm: 646.0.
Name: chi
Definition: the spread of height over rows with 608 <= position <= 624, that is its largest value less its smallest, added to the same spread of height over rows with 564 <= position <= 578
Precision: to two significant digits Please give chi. 1.1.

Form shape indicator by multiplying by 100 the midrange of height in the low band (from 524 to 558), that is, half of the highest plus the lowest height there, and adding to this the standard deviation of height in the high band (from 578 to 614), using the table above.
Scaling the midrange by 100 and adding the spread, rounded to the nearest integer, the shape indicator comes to 1675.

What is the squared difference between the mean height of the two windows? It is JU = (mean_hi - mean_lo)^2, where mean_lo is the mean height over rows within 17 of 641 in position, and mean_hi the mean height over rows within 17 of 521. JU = 0.00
